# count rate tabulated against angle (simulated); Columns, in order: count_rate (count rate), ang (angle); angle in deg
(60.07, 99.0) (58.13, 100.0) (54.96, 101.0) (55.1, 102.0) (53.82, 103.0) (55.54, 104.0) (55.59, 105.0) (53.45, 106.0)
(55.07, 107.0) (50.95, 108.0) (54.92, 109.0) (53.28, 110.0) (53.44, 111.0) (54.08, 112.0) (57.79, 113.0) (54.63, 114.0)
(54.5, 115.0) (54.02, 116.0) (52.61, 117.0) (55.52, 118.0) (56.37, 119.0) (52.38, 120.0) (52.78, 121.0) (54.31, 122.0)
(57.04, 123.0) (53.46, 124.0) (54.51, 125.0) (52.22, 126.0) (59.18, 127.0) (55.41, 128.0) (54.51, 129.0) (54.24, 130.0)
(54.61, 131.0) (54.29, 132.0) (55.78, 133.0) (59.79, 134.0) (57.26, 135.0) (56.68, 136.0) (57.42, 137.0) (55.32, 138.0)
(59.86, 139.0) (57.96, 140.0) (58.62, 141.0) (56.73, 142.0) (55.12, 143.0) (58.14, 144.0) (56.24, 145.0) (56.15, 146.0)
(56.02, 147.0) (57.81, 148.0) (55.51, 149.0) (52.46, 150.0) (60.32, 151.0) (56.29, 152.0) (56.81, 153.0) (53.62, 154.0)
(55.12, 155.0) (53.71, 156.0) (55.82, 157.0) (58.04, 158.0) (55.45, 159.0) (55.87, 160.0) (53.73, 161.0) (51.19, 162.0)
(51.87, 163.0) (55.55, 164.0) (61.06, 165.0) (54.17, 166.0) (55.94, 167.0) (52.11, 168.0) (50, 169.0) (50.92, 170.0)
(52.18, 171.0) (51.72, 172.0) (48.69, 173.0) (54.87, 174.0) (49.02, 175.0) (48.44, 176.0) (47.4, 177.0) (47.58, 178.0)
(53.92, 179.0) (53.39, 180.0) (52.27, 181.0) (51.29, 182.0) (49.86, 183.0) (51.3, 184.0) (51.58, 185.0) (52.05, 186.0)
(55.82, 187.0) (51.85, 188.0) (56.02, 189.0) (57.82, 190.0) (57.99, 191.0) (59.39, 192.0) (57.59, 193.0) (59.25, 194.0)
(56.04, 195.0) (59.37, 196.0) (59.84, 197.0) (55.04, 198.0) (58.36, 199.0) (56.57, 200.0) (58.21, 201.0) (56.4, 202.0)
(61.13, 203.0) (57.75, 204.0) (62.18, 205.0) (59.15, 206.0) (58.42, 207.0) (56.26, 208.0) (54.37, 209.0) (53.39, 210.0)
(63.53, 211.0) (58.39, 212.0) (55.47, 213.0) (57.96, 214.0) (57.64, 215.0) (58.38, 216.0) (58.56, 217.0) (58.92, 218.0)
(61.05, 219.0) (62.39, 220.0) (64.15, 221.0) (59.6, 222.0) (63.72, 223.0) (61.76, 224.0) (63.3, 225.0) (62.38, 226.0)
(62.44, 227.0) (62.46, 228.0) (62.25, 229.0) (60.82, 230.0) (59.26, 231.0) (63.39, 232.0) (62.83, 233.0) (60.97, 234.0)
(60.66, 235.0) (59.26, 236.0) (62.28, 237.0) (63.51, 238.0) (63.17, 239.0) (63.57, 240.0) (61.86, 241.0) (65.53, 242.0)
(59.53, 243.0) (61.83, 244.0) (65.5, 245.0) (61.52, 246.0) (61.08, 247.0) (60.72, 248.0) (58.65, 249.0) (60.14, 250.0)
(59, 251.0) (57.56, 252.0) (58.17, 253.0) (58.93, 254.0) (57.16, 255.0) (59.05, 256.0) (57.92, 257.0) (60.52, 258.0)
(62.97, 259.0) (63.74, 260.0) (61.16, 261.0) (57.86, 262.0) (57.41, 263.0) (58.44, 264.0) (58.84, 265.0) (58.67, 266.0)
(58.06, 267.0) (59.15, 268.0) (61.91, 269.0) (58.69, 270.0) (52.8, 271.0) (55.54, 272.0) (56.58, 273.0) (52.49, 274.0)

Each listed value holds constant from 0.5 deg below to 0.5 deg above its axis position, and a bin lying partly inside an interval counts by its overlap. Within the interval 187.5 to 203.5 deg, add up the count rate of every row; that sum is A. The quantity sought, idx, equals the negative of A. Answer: -921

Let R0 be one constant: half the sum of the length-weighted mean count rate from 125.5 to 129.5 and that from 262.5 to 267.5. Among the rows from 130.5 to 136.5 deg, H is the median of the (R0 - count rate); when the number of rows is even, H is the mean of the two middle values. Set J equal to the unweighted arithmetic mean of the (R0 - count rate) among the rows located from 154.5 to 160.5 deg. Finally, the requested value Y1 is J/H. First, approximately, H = 0.6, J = 1.1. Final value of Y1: 2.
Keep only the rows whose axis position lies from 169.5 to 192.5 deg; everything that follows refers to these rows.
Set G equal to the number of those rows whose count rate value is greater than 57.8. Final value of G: 3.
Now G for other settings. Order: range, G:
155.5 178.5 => 2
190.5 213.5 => 13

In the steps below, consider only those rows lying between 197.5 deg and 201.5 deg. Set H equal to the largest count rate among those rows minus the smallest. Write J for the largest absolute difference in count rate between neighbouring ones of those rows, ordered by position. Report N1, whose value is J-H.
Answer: 0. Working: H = 3.3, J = 3.3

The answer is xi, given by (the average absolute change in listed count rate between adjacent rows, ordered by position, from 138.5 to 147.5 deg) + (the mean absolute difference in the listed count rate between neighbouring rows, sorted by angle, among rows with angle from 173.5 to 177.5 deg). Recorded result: 3.9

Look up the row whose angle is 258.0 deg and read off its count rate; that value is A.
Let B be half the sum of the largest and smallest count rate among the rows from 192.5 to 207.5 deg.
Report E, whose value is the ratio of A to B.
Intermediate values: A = 60.52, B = 58.6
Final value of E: 1.03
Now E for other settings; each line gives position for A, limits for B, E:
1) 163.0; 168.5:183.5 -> 1.01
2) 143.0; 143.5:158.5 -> 0.98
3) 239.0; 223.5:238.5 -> 1.03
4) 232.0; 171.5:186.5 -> 1.24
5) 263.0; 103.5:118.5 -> 1.06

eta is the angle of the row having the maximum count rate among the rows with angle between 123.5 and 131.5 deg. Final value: 127.0 deg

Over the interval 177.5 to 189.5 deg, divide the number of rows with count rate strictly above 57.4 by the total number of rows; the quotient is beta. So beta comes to 0.00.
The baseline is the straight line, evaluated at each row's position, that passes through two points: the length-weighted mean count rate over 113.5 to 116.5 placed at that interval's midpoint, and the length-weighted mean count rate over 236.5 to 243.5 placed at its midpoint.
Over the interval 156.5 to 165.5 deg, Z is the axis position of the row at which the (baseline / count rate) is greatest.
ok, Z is 162.0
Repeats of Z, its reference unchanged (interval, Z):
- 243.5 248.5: 248.0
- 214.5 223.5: 215.0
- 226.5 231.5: 231.0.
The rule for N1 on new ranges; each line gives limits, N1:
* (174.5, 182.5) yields 0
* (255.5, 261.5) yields -3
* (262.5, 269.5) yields -2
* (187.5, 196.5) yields -3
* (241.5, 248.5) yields 0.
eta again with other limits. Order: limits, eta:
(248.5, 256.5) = 250.0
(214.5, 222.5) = 221.0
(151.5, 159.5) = 158.0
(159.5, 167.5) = 165.0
